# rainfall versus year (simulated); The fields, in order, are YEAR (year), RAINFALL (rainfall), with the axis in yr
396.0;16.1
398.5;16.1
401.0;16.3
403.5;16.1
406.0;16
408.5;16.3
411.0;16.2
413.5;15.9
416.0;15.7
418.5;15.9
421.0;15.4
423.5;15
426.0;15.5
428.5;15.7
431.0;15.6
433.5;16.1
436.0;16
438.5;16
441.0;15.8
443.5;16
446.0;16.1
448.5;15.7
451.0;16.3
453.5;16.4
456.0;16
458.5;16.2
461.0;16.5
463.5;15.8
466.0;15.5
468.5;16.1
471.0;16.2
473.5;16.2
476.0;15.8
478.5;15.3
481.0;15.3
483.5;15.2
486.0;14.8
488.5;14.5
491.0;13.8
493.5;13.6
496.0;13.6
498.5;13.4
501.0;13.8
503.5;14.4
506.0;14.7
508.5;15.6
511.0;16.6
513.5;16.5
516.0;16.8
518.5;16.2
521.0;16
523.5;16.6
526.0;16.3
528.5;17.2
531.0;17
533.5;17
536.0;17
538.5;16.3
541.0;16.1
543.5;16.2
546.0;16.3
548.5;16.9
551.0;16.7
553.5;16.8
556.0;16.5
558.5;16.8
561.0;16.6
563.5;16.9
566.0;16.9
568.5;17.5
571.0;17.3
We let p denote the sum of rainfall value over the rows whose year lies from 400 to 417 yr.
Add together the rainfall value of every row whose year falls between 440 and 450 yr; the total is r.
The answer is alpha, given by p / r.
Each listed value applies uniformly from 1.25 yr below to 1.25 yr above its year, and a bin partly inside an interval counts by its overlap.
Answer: 1.8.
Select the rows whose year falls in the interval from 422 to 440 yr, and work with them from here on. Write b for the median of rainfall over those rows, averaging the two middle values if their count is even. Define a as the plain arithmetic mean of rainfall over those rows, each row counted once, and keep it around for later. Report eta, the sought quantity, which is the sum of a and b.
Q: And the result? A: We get 31.4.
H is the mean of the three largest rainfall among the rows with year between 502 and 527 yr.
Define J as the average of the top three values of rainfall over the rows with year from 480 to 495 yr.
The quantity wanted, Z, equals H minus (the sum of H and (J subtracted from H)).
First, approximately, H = 16.67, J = 15.1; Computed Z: -1.6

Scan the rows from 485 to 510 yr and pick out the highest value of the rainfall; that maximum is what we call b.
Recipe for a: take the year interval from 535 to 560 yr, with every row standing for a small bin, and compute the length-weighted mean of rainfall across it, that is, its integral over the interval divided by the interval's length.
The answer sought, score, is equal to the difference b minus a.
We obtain -1.0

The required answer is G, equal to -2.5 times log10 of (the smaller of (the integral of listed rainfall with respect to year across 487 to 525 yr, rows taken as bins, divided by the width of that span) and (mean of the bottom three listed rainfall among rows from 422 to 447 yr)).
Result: -2.95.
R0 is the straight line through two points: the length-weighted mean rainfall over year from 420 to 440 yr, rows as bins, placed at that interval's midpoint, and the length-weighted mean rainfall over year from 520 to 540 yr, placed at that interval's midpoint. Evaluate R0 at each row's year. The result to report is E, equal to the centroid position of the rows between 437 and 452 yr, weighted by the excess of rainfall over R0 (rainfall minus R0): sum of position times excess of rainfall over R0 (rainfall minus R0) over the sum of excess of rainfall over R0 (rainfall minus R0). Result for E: 445.3 yr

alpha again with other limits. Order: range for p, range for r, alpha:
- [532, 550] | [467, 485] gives 1.1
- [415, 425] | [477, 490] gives 0.8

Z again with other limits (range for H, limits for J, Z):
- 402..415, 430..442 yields -0.2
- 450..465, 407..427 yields -0.3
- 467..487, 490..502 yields -2.4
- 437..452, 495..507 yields -1.8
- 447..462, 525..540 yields 0.7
